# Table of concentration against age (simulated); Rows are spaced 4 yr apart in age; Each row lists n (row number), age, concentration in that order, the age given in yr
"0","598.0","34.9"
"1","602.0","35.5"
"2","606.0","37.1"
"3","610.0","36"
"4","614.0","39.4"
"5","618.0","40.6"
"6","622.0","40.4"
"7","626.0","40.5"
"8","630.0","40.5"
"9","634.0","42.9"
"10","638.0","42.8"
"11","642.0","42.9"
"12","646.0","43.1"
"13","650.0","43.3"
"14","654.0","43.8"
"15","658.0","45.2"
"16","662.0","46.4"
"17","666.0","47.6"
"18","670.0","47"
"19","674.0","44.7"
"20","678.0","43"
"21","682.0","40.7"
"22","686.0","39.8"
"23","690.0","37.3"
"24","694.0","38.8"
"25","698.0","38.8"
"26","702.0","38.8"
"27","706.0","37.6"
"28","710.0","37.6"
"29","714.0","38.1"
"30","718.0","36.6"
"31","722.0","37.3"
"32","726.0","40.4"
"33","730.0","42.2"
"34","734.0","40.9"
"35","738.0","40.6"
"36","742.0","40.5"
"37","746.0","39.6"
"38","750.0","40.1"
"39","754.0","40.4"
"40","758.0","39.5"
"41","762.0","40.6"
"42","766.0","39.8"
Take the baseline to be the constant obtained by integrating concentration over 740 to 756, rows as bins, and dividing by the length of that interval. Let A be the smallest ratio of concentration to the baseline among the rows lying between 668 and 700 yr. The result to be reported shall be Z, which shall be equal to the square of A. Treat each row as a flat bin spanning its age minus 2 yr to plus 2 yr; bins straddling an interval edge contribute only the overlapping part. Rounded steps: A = 0.93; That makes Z 0.86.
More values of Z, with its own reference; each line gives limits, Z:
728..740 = 1.02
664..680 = 1.15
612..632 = 0.96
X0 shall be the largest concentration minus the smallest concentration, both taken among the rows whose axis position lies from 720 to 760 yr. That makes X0 4.9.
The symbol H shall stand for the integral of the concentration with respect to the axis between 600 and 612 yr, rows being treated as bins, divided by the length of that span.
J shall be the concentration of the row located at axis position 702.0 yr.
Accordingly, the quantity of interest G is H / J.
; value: 0.933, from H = 36.2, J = 38.8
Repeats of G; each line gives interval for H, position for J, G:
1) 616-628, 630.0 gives 1.000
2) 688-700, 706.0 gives 1.019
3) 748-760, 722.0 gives 1.072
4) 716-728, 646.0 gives 0.884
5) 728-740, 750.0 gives 1.028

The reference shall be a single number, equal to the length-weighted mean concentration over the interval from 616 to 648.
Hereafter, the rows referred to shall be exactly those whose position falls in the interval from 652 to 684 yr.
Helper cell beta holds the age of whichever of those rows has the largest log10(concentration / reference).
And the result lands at 666.0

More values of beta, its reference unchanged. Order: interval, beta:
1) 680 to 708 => 682.0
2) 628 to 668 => 666.0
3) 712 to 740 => 730.0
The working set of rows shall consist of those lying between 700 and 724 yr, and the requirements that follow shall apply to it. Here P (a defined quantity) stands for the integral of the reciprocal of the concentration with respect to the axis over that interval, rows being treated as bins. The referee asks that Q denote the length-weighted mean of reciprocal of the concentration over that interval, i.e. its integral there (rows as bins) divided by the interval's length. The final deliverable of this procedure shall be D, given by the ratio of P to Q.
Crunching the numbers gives 24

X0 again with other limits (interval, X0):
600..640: 7.4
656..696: 10.3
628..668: 7.1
